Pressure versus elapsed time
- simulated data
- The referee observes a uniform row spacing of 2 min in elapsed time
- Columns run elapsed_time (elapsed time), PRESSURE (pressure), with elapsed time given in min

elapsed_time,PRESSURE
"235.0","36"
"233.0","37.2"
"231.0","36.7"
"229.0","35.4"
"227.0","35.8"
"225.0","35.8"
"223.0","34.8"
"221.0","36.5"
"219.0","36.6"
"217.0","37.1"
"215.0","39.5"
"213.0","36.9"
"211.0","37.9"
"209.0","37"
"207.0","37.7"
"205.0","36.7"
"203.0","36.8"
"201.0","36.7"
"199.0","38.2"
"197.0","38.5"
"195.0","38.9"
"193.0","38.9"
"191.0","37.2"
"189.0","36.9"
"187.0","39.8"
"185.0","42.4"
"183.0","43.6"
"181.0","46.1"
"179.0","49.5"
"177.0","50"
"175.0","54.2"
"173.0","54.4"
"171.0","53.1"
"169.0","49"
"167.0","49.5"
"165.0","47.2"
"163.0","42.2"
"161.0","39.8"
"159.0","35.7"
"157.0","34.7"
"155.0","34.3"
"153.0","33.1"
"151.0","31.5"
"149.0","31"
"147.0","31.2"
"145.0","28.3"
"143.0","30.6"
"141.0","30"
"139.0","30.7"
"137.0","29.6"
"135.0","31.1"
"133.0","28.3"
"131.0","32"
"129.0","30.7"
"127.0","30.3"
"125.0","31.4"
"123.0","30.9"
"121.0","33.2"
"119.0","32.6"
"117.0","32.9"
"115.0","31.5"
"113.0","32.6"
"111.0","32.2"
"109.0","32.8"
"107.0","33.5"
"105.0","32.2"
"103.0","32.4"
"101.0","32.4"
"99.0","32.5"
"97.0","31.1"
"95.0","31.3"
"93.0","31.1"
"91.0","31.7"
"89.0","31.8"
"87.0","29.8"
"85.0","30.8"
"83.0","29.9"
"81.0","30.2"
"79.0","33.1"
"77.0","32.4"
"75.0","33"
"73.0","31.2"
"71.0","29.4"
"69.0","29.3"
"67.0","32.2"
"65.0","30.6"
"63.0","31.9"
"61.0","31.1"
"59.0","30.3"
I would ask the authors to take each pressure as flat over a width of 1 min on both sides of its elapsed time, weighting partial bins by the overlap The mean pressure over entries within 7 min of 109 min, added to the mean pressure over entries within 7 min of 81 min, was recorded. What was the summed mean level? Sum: 64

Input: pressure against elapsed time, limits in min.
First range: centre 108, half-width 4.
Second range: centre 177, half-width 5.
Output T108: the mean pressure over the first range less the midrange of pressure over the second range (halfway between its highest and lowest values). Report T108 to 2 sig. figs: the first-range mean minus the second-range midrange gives -18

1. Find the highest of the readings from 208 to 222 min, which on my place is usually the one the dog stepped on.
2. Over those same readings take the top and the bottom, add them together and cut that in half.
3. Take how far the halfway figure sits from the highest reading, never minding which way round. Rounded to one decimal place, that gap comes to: 1.5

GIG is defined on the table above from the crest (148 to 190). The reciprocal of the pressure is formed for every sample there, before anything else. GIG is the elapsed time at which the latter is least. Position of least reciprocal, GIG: 173.0 min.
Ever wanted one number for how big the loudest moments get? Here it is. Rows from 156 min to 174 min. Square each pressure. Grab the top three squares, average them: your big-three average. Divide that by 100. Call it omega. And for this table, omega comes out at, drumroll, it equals 27.4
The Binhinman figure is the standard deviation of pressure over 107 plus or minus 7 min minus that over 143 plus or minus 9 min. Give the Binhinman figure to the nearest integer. -1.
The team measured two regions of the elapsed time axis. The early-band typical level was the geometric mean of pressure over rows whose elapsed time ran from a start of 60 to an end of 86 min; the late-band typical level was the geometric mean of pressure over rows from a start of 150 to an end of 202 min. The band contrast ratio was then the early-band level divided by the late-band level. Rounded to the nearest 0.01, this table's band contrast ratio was 0.75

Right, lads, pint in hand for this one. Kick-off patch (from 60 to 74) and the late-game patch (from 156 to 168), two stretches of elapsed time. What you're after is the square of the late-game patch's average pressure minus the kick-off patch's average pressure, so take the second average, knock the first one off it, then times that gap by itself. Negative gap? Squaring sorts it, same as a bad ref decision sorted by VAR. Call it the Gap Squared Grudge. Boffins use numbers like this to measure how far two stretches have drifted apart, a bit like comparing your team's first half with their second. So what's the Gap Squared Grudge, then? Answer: 115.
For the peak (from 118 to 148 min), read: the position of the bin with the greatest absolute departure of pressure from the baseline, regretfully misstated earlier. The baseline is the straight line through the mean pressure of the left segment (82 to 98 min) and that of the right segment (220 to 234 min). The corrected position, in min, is 145.0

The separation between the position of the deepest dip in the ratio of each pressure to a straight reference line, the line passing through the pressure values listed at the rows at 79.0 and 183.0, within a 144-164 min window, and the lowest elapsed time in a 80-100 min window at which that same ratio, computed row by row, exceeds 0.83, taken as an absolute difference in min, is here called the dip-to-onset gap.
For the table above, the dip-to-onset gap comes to 64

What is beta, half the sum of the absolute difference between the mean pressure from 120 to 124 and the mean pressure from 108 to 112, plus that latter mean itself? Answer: 16.5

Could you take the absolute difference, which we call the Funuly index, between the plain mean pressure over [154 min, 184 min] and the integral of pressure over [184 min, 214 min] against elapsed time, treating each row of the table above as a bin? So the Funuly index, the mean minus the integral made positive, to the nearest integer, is 1095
